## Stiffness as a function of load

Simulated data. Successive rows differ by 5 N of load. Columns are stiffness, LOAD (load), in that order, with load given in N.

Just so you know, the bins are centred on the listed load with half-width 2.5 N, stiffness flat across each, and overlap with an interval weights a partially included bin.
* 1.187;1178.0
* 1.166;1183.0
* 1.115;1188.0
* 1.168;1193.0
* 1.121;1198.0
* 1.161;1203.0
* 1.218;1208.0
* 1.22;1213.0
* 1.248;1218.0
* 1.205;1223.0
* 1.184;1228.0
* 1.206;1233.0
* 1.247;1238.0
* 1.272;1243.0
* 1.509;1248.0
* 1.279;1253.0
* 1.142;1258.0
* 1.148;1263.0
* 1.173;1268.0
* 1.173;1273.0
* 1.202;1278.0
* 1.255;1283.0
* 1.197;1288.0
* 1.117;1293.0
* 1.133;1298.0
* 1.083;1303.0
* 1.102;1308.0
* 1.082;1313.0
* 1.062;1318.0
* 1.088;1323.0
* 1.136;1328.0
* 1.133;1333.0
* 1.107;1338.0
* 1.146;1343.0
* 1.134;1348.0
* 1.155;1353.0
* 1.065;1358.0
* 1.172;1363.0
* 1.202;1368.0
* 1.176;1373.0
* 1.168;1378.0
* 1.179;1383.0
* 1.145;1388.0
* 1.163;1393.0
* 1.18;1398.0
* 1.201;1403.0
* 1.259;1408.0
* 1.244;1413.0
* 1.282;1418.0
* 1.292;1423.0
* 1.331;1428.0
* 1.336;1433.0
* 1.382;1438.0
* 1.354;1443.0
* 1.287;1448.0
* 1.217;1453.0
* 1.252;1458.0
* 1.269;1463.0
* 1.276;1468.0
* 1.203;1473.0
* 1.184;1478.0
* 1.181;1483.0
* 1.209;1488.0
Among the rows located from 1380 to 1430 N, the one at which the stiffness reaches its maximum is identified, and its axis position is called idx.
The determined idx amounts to 1428.0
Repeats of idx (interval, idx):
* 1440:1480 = 1443.0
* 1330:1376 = 1368.0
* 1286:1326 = 1288.0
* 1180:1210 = 1208.0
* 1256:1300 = 1283.0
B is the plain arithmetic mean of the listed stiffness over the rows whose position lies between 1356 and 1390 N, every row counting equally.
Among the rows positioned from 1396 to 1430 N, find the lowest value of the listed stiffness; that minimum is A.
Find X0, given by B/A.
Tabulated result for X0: 0.98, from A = 1.18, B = 1.16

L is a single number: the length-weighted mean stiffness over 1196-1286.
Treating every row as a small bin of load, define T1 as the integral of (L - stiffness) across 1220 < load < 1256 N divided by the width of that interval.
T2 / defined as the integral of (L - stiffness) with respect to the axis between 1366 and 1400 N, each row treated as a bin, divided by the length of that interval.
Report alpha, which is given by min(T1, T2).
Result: -0.049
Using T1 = -0.049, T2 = 0.05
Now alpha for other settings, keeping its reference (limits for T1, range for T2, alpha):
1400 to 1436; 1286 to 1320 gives -0.057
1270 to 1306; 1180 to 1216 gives 0.052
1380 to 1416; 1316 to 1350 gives 0.024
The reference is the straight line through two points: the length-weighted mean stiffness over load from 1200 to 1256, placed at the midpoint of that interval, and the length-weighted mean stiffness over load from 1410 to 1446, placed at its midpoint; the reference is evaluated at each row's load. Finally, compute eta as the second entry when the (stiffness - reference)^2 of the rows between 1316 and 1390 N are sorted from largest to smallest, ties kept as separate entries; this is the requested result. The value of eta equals 0.047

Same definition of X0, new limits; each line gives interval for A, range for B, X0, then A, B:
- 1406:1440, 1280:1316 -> 0.92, 1.244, 1.14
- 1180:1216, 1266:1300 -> 1.06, 1.115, 1.18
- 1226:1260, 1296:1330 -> 0.96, 1.142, 1.10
